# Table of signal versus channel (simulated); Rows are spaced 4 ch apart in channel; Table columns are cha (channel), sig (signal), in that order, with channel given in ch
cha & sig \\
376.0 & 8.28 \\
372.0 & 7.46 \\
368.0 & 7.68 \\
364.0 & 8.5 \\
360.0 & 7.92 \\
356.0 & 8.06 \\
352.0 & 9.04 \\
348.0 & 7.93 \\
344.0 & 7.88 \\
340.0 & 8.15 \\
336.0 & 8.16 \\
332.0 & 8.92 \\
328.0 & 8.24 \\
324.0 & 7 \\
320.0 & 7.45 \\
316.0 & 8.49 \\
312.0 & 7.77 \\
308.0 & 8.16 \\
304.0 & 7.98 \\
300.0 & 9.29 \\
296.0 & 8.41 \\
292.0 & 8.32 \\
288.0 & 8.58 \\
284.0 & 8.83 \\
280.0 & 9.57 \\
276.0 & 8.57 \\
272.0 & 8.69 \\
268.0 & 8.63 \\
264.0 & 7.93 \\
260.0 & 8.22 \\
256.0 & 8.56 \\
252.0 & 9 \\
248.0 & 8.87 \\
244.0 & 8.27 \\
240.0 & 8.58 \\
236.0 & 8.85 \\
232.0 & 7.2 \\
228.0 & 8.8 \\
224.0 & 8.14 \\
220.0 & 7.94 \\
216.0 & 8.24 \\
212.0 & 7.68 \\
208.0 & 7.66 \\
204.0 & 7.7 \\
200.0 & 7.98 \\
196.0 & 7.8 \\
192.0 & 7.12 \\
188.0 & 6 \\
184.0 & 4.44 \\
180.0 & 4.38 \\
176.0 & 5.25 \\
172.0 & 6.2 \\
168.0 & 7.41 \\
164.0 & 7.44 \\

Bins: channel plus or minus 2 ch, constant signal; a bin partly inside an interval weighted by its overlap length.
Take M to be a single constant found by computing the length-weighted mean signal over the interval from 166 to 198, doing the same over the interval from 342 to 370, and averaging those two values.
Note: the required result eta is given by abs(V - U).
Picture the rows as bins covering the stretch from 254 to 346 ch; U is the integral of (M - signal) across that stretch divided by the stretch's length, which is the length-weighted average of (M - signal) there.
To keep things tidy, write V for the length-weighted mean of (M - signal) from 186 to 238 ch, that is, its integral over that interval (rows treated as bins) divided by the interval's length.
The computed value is 0.6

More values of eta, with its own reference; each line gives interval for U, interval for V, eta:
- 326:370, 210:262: 0.1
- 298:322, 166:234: 1.1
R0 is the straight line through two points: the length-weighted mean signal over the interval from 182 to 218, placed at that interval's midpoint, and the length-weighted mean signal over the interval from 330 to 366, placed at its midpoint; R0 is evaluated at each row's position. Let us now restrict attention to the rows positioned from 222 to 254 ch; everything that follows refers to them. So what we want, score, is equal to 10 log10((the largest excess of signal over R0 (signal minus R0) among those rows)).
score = 1.6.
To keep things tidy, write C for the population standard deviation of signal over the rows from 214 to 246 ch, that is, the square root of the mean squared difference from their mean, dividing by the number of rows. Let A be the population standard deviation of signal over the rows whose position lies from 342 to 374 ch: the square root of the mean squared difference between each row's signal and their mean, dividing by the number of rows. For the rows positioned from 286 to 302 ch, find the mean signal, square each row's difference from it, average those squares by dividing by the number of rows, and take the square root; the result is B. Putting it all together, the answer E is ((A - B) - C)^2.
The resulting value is 0.17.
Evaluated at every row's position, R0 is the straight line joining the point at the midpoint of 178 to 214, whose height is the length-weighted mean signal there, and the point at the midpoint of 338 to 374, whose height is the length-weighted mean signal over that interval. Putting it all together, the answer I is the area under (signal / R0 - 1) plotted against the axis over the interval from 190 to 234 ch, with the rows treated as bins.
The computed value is 6.1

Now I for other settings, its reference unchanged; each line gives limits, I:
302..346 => 1.2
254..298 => 6.9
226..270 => 7.8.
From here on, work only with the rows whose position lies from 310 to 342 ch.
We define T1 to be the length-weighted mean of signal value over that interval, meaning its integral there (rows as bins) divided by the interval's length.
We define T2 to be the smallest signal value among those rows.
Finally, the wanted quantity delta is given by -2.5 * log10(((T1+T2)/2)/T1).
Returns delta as 0.07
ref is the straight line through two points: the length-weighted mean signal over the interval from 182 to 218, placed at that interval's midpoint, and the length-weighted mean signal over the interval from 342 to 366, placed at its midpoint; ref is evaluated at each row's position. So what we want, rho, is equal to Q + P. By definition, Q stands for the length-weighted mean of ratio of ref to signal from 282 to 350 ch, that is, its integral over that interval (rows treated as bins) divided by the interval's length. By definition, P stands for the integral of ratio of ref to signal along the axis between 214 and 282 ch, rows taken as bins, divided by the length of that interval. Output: 1.86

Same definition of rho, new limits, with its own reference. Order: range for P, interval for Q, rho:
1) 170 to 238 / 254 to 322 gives 1.98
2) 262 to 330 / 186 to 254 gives 1.87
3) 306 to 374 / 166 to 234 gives 2.07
